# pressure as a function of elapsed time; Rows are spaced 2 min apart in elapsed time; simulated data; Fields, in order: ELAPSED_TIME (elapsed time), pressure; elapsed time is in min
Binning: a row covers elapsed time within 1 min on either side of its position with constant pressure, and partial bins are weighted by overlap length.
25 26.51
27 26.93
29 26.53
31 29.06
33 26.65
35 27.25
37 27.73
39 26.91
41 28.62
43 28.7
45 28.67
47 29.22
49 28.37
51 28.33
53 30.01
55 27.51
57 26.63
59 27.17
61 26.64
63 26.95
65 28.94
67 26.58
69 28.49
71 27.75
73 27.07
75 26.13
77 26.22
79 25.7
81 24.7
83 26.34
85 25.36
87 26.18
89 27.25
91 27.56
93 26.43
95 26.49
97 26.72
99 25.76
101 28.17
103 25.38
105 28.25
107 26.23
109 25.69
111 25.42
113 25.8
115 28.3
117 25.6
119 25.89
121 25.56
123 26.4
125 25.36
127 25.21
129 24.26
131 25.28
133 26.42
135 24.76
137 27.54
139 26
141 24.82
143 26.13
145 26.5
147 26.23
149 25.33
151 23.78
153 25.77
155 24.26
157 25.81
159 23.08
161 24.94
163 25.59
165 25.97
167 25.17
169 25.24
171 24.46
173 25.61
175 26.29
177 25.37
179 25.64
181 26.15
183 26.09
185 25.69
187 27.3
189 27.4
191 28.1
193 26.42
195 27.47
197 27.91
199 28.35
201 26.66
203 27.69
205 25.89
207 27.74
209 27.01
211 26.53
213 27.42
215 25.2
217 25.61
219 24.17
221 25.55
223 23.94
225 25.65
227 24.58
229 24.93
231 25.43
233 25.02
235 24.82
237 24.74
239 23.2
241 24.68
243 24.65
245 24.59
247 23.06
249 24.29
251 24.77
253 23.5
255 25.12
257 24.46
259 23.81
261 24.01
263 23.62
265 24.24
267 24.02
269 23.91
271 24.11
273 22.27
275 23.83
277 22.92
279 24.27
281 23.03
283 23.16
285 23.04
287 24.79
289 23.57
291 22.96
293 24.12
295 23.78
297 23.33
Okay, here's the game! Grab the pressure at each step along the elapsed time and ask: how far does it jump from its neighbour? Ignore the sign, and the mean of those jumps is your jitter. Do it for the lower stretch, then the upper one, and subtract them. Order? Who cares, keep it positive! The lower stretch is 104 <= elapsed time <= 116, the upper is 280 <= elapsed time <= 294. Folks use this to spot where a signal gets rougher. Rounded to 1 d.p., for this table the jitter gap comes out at 0.3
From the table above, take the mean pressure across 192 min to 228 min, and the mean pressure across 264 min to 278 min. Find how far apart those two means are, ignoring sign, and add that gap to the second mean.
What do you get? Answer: 26.3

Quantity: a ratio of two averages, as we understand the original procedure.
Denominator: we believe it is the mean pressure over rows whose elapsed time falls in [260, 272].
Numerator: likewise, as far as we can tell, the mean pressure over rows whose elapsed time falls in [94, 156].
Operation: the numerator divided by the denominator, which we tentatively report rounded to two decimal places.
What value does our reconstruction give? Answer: 1.08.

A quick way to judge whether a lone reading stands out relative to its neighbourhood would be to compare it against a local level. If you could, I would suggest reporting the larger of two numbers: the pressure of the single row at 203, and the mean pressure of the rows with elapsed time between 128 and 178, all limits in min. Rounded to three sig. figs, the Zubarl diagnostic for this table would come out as 27.7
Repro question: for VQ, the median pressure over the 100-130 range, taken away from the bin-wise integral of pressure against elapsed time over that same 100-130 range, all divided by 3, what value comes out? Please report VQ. 252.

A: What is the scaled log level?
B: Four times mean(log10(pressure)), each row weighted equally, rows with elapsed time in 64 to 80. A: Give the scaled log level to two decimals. 5.73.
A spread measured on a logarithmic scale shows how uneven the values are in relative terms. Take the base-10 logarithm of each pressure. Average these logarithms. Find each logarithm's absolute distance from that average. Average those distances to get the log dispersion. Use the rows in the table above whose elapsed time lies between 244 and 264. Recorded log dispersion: 0.0094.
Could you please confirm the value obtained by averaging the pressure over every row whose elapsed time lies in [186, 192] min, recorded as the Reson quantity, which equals 27.6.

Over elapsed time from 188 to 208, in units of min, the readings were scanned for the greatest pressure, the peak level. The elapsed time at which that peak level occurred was 199 min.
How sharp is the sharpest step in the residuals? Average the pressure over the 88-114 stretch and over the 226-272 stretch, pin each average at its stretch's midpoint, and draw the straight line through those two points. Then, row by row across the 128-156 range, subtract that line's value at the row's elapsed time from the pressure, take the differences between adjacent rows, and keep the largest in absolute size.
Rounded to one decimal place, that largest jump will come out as 2.8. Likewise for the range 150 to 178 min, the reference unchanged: 2.7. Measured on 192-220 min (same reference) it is 2.2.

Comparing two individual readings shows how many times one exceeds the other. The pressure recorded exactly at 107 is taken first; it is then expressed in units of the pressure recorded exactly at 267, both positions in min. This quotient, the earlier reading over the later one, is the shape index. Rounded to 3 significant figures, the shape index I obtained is 1.09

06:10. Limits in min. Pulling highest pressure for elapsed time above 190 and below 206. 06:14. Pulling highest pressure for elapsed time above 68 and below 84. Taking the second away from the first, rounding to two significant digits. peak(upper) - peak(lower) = -0.14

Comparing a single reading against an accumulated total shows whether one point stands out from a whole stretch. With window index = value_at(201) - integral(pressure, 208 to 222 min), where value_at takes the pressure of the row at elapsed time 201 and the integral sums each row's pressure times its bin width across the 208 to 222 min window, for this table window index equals -336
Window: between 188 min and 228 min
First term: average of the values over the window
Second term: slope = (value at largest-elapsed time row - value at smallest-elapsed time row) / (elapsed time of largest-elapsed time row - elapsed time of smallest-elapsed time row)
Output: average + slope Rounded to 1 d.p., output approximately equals 26.4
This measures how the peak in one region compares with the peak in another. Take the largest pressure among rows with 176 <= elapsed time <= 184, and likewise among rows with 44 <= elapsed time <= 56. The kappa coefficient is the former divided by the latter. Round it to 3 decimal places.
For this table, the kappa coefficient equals 0.871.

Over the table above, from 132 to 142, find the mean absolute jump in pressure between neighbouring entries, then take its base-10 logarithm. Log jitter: 0.253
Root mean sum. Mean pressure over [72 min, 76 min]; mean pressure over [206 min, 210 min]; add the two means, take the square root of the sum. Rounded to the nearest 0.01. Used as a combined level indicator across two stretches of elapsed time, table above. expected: 7.35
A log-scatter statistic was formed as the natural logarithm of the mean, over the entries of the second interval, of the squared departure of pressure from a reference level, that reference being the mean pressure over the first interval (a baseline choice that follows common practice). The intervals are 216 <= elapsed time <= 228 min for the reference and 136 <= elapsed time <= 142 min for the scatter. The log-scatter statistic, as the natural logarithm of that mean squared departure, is 1.0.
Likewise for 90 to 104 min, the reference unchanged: 1.3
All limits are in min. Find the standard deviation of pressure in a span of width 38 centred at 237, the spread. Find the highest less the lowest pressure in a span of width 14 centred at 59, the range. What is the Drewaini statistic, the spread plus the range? 4.1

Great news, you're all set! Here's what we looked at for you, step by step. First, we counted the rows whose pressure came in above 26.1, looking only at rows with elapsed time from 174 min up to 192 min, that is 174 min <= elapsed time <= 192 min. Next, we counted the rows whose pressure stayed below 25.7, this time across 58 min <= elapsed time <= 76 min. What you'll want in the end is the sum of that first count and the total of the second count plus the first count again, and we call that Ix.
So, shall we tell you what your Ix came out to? 10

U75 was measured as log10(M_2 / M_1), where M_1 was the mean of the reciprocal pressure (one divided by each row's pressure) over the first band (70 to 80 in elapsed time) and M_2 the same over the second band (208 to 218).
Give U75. 0.004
